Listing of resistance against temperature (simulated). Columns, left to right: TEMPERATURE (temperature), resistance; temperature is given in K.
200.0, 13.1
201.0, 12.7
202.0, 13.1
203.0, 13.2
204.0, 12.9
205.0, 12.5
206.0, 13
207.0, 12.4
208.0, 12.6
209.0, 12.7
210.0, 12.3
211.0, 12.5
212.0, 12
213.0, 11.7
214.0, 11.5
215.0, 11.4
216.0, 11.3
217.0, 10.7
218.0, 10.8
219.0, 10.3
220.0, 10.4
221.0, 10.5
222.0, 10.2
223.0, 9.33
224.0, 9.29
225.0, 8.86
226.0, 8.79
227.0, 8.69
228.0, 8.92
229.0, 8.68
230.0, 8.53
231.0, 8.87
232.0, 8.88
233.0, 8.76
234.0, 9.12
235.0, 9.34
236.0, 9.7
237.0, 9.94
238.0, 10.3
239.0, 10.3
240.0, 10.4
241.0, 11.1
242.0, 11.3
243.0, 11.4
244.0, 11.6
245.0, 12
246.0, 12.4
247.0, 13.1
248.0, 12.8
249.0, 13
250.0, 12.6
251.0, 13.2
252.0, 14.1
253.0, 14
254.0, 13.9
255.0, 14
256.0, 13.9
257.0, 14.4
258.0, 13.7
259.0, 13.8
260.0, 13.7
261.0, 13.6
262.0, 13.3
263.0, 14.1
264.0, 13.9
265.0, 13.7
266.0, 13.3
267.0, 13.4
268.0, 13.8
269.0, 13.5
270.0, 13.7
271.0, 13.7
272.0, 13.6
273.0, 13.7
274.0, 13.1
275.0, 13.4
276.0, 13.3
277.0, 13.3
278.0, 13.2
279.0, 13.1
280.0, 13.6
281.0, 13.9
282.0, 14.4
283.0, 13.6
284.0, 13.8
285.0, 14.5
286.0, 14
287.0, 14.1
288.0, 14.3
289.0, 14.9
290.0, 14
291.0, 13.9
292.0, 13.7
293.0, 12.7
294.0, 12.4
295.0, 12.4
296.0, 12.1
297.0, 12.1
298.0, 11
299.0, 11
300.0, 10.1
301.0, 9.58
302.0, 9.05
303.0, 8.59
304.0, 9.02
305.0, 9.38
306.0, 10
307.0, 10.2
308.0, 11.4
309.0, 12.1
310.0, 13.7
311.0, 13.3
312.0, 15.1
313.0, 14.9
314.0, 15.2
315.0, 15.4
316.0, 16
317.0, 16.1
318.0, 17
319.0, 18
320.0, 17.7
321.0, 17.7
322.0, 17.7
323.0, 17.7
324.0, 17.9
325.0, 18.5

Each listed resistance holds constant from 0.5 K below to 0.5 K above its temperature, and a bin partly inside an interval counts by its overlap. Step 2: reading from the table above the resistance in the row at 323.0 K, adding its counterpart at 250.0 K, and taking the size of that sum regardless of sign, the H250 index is 30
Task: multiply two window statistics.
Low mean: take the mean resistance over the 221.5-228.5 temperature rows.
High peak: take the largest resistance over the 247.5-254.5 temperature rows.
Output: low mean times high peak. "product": 129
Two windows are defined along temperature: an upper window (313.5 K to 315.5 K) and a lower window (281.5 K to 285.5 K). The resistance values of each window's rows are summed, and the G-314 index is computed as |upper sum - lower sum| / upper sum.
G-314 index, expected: 0.84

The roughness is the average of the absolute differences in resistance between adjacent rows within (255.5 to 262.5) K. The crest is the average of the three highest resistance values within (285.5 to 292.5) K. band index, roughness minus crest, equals -14.1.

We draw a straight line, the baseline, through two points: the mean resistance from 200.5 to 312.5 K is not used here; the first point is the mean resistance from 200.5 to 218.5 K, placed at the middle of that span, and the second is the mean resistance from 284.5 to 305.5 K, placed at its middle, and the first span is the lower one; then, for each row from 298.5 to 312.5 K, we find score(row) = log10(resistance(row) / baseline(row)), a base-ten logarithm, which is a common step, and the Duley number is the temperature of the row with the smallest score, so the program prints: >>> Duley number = 303.0 K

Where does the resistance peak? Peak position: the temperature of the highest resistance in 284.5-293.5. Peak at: 289.0 K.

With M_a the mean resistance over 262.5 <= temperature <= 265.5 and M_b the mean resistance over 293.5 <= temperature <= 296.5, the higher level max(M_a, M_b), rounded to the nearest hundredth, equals 13.90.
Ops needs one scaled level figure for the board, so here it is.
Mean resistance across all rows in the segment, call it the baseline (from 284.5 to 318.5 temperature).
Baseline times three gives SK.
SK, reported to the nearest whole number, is 38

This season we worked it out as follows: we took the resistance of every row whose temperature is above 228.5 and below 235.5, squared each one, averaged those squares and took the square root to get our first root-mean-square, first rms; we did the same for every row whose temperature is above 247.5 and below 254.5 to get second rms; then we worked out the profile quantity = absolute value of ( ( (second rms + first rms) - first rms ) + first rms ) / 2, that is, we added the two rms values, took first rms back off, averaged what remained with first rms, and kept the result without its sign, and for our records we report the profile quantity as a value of 11.1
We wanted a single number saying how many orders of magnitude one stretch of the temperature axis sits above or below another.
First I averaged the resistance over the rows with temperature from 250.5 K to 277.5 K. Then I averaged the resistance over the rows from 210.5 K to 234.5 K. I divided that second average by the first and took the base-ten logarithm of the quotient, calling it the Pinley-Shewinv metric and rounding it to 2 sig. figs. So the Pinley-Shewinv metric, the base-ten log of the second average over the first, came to -0.14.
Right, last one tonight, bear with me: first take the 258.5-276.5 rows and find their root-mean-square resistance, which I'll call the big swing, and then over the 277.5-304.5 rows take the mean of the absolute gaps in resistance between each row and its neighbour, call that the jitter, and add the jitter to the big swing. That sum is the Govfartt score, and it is 14.0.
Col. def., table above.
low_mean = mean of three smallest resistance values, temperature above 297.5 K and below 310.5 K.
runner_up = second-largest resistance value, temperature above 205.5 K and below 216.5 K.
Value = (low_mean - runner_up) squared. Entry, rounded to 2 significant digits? 15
